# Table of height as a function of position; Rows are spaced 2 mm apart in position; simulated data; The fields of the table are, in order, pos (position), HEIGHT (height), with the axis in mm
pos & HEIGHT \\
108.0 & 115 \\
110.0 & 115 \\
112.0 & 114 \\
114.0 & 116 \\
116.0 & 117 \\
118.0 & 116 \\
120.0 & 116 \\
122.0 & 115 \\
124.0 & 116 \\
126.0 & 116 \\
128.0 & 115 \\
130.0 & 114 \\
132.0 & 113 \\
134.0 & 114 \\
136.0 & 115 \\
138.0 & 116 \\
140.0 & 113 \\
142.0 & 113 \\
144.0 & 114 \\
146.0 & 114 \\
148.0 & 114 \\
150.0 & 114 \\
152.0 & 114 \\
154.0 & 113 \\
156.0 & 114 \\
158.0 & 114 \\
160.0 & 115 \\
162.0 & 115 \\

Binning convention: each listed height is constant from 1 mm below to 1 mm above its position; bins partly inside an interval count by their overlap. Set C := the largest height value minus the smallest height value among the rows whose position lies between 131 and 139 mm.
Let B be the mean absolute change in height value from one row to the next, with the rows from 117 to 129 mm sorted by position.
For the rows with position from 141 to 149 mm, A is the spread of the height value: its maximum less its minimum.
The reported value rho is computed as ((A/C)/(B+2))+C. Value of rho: 3.1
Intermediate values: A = 1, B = 0.60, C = 3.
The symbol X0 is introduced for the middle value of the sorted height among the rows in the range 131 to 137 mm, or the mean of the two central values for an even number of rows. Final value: 114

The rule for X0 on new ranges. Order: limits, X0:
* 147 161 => 114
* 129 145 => 114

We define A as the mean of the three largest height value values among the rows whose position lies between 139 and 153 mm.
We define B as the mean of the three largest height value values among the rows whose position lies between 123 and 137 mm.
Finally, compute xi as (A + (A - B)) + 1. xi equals 113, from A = 114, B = 116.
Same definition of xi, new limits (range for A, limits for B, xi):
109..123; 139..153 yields 120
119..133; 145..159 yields 119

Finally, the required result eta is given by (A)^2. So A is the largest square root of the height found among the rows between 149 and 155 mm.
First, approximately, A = 10.68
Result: 114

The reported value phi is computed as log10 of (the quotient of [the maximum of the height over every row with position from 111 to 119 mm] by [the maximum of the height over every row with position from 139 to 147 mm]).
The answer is 0.011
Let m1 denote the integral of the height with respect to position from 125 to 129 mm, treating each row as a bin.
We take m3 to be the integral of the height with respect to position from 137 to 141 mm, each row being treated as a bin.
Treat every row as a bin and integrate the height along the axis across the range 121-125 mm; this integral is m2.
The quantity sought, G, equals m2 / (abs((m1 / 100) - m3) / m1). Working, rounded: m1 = 462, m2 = 462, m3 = 458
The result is 471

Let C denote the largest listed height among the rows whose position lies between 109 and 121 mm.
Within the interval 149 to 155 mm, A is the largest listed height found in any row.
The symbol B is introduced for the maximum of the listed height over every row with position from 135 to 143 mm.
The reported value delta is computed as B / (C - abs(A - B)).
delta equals 1.01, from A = 114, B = 116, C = 117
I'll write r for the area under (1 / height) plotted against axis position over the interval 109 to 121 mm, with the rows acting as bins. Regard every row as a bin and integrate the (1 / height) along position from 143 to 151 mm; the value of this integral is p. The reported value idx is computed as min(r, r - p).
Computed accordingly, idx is 0.034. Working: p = 0.070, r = 0.104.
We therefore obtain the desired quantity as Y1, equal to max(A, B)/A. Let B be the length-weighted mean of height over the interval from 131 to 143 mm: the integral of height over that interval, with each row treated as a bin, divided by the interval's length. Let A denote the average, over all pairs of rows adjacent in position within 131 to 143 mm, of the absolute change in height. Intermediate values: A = 1.2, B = 114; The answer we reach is 95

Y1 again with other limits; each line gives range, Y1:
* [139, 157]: 303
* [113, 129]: 162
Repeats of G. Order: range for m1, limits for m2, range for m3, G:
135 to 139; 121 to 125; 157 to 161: 471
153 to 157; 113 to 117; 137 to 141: 467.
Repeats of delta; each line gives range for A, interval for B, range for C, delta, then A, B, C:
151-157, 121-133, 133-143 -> 1.02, 114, 116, 116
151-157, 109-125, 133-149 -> 1.04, 114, 117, 116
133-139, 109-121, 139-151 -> 1.04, 116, 117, 114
